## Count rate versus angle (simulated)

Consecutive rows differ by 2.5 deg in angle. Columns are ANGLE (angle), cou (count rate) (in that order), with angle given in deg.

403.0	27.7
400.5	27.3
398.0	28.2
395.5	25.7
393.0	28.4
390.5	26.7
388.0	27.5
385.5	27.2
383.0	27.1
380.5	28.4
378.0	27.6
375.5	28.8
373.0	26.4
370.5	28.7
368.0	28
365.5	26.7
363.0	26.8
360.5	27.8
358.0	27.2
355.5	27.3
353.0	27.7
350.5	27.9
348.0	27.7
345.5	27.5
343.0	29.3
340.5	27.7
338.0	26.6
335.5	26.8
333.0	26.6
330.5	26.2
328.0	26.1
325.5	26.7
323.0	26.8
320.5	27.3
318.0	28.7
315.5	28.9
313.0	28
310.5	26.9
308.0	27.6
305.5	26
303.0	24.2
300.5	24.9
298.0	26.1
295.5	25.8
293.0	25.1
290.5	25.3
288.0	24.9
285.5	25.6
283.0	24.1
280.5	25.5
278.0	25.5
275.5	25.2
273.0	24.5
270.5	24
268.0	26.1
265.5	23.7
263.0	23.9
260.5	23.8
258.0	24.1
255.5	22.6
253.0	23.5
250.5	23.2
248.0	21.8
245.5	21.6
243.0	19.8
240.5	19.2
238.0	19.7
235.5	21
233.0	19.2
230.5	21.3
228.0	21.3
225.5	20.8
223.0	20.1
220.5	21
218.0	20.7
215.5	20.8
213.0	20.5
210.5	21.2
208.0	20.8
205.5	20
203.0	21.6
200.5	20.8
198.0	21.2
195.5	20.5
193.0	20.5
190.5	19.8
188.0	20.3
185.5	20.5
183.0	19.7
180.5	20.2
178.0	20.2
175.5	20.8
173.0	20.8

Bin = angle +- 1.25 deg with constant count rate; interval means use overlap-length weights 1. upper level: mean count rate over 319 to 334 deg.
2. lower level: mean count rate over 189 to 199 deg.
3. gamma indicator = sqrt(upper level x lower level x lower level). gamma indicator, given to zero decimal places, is 106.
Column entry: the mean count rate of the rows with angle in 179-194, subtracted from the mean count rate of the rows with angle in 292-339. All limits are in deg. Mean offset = 6.4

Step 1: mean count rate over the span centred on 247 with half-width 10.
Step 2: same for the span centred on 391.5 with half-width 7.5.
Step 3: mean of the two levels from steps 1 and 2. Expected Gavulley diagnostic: 24.4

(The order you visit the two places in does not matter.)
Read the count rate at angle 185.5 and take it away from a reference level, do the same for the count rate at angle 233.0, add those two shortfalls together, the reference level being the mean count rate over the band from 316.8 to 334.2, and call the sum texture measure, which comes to 14.1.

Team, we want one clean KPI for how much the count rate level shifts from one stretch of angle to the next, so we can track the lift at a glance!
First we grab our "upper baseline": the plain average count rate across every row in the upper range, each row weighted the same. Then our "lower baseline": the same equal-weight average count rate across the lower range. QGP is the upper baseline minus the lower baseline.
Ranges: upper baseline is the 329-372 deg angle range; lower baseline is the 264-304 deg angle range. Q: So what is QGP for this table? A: 2.4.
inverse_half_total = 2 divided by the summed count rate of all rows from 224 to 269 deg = 0.0050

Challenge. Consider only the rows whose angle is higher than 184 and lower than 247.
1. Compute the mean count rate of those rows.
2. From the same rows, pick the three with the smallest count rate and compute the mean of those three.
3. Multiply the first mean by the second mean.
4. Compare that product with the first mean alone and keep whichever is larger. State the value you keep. 398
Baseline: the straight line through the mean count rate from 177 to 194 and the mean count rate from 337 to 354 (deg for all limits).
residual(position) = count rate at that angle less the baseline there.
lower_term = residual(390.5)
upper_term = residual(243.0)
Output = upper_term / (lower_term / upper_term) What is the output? -3.0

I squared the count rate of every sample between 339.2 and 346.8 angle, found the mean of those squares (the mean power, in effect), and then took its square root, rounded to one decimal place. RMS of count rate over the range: 28.2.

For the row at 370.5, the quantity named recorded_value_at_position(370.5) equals 28.7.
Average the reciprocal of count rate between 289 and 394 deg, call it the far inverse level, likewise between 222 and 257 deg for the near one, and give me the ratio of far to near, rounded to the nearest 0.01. 0.78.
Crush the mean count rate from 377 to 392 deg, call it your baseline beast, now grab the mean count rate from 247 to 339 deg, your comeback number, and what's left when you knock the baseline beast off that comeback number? -1.9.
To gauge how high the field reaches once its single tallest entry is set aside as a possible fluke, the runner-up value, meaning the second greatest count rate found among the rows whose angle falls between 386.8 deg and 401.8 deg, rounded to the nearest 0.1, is 28.2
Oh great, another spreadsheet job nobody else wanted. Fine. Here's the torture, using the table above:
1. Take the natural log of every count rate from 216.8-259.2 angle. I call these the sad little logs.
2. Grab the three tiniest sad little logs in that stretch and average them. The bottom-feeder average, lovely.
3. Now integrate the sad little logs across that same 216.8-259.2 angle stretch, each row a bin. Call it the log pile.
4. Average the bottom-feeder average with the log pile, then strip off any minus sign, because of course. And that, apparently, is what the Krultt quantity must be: 66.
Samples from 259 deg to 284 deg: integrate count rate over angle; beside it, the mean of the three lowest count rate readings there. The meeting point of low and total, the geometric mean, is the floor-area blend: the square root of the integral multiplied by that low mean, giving 121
